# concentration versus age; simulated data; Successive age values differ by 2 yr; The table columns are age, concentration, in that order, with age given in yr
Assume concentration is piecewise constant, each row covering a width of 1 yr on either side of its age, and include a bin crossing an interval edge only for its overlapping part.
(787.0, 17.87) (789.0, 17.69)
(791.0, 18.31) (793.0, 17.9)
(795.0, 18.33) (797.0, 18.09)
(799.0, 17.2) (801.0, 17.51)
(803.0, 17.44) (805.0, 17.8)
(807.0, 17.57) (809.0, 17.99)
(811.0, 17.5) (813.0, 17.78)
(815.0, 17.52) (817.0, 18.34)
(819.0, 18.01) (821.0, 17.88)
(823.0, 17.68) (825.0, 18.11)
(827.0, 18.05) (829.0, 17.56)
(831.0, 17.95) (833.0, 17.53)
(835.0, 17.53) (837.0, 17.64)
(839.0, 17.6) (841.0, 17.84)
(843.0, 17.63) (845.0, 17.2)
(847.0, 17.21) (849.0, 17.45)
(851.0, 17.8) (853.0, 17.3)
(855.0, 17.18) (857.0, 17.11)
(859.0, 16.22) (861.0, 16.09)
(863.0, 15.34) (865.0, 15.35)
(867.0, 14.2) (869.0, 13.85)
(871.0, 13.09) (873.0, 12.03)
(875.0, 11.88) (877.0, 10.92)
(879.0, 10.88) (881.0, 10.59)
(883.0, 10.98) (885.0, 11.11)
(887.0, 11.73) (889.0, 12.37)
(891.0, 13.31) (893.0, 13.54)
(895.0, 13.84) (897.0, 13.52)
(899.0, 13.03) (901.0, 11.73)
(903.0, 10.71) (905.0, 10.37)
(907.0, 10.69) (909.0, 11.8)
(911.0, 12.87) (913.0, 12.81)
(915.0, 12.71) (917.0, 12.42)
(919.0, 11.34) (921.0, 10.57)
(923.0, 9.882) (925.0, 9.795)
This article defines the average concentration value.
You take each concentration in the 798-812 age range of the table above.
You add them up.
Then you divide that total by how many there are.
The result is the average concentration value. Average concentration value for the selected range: 18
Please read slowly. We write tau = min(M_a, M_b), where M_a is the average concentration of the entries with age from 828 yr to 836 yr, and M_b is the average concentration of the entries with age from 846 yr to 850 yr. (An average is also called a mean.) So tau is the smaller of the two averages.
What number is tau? 17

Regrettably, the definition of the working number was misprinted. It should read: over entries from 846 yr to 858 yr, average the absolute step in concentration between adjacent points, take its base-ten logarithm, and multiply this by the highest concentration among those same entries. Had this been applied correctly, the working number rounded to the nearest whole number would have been -11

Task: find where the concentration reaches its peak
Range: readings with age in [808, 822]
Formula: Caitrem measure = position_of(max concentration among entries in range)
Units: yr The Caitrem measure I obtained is 817.0 yr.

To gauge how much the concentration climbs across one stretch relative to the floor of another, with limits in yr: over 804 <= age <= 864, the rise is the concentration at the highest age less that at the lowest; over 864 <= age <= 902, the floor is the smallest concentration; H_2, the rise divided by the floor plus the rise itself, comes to -2.7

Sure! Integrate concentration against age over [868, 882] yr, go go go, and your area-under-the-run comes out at 166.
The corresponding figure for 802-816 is 247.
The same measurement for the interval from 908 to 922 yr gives 169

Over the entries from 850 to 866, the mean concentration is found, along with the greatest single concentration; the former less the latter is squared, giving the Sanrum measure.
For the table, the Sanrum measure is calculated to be 1.6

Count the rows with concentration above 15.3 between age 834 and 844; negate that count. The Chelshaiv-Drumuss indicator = -5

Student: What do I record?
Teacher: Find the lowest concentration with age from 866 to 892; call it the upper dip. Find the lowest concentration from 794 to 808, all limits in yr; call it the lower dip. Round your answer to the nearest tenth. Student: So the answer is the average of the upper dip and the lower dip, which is 13.9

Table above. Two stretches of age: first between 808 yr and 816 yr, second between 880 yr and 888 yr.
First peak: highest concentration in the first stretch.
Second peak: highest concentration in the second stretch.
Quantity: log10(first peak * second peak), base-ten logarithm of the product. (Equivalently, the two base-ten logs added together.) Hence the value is 2.32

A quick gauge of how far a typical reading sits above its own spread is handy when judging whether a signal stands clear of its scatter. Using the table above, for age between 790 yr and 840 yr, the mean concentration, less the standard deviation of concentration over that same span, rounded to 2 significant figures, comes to 17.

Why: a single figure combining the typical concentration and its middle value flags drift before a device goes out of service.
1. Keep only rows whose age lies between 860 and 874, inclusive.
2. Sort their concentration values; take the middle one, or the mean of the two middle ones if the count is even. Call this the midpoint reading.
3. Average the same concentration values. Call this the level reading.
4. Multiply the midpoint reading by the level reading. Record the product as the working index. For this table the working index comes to 203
